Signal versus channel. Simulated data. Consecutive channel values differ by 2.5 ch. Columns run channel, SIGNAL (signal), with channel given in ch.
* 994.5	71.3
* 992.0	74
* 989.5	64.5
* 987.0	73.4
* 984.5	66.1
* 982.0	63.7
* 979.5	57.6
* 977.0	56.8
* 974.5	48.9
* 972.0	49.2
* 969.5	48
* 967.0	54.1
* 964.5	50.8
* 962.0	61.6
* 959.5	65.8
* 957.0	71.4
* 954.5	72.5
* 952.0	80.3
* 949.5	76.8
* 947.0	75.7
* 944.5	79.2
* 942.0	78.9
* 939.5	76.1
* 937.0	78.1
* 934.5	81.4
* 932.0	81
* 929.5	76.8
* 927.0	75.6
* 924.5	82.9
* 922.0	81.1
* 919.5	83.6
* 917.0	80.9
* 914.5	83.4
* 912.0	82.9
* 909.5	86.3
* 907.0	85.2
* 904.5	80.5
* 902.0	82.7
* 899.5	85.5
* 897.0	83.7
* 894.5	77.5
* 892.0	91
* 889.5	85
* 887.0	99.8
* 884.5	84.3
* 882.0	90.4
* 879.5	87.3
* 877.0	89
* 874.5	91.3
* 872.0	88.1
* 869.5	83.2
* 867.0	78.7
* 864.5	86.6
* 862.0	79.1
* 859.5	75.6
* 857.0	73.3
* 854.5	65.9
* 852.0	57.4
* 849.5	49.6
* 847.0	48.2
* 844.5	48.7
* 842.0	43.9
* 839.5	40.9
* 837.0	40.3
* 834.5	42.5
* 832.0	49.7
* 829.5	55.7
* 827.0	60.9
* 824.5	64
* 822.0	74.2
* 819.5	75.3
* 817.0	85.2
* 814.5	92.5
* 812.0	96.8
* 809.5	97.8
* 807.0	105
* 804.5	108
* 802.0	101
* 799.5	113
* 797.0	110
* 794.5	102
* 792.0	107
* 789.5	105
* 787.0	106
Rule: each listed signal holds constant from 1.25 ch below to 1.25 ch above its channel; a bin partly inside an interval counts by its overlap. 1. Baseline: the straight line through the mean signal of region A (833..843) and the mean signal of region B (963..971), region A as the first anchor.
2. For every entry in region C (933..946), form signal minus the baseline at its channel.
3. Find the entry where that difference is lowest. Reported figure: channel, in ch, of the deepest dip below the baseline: 939.5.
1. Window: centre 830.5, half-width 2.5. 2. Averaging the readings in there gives 53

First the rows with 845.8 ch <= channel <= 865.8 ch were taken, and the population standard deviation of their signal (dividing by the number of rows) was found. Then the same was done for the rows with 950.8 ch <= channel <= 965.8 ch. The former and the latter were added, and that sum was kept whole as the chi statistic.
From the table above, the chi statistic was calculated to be 23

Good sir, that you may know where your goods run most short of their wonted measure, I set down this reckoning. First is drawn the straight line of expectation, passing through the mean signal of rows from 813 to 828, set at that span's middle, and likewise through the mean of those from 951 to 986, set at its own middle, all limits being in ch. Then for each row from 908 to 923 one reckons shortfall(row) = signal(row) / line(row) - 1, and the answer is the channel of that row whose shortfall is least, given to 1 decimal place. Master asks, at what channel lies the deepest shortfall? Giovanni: 917.0 ch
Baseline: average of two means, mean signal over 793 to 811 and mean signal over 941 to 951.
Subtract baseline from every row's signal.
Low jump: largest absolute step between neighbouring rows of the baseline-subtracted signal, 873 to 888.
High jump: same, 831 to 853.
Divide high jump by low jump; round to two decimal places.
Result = 0.50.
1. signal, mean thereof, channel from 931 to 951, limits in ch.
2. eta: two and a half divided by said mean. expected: 0.0319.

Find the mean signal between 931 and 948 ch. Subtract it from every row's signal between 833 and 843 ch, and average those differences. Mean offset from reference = -37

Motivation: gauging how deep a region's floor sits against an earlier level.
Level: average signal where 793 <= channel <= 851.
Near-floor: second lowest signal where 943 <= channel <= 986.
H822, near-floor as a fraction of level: 0.66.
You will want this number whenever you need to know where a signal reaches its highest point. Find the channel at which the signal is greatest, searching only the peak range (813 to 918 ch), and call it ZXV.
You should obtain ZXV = 887.0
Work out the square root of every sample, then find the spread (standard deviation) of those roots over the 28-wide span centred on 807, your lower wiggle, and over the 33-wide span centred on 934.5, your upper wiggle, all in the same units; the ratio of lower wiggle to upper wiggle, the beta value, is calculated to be 3.7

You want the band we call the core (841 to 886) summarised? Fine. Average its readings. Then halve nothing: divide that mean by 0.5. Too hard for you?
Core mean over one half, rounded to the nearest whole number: 147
